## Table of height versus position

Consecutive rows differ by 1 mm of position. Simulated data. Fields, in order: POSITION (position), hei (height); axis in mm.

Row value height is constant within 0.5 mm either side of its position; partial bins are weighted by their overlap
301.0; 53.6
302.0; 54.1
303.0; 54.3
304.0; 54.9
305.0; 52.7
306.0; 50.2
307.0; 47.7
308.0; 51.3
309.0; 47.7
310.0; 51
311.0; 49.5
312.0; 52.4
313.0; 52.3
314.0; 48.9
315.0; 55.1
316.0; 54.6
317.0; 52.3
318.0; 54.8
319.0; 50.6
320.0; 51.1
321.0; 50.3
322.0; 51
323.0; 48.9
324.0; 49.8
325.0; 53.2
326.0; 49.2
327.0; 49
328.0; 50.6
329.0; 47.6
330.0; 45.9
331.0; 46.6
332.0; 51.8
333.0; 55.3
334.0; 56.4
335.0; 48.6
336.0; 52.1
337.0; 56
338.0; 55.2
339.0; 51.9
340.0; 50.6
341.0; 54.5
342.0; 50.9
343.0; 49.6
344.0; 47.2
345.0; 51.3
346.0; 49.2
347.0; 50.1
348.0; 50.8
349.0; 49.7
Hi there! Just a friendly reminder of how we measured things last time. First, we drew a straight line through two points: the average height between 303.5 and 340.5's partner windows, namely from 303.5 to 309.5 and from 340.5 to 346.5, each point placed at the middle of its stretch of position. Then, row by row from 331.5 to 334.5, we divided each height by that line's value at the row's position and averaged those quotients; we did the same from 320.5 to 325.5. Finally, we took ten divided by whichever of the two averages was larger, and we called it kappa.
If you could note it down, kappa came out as 9.3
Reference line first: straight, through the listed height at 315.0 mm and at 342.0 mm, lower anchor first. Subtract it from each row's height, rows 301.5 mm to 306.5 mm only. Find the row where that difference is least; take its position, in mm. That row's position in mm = 306.0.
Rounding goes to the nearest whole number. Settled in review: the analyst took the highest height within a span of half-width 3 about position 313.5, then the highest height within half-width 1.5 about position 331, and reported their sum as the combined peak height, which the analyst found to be 107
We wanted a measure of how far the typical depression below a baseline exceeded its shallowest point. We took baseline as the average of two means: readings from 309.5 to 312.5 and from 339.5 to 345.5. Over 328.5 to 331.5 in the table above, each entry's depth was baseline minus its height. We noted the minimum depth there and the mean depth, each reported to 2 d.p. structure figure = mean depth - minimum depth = 0.90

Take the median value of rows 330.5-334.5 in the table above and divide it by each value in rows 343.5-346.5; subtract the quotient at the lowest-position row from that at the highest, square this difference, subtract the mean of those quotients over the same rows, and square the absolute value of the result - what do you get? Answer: 1.18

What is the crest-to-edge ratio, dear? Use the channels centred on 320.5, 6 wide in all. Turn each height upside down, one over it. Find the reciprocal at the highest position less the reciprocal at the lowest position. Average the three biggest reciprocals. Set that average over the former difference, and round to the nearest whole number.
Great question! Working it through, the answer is 9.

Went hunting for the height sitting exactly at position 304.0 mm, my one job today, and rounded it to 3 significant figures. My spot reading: 54.9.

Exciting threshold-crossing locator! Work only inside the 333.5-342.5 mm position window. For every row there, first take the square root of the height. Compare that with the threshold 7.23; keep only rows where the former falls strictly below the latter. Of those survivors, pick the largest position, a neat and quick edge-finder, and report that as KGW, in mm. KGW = 342.0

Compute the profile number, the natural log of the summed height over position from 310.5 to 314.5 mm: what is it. 5.31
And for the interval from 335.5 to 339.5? 5.37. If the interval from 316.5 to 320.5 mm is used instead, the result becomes 5.34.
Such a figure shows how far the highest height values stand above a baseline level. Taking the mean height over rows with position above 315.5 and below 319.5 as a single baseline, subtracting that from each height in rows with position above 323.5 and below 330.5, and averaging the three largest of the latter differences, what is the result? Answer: -1.9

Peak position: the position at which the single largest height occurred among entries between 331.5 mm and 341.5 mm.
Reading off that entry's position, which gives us 334.0 mm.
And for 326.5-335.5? 334.0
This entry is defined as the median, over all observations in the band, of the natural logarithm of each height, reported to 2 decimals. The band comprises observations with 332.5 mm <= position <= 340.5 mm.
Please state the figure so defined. 3.98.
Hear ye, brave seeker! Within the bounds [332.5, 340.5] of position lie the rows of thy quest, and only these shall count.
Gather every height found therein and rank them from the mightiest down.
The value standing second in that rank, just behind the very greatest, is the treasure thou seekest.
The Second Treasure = 56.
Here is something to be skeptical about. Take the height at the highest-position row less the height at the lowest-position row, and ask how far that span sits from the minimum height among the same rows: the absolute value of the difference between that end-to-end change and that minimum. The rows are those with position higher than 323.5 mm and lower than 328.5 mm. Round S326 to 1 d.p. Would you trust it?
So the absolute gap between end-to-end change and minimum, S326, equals 48.2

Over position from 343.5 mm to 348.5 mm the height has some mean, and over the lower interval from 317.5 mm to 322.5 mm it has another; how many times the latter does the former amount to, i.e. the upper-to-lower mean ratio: 0.96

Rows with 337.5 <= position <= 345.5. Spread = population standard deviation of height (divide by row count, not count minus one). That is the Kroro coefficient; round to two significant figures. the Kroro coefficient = 2.4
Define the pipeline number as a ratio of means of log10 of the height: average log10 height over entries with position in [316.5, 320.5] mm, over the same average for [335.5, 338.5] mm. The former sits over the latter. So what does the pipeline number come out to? 0.99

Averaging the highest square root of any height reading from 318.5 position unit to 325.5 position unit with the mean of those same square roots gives 7.21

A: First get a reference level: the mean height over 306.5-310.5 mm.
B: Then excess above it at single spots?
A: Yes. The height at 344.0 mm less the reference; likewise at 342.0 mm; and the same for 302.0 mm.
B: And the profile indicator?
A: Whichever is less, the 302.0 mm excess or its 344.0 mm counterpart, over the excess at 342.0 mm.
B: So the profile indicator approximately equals -1.5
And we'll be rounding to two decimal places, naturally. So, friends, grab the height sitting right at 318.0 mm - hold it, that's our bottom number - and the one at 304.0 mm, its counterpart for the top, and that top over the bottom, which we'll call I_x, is 1.00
